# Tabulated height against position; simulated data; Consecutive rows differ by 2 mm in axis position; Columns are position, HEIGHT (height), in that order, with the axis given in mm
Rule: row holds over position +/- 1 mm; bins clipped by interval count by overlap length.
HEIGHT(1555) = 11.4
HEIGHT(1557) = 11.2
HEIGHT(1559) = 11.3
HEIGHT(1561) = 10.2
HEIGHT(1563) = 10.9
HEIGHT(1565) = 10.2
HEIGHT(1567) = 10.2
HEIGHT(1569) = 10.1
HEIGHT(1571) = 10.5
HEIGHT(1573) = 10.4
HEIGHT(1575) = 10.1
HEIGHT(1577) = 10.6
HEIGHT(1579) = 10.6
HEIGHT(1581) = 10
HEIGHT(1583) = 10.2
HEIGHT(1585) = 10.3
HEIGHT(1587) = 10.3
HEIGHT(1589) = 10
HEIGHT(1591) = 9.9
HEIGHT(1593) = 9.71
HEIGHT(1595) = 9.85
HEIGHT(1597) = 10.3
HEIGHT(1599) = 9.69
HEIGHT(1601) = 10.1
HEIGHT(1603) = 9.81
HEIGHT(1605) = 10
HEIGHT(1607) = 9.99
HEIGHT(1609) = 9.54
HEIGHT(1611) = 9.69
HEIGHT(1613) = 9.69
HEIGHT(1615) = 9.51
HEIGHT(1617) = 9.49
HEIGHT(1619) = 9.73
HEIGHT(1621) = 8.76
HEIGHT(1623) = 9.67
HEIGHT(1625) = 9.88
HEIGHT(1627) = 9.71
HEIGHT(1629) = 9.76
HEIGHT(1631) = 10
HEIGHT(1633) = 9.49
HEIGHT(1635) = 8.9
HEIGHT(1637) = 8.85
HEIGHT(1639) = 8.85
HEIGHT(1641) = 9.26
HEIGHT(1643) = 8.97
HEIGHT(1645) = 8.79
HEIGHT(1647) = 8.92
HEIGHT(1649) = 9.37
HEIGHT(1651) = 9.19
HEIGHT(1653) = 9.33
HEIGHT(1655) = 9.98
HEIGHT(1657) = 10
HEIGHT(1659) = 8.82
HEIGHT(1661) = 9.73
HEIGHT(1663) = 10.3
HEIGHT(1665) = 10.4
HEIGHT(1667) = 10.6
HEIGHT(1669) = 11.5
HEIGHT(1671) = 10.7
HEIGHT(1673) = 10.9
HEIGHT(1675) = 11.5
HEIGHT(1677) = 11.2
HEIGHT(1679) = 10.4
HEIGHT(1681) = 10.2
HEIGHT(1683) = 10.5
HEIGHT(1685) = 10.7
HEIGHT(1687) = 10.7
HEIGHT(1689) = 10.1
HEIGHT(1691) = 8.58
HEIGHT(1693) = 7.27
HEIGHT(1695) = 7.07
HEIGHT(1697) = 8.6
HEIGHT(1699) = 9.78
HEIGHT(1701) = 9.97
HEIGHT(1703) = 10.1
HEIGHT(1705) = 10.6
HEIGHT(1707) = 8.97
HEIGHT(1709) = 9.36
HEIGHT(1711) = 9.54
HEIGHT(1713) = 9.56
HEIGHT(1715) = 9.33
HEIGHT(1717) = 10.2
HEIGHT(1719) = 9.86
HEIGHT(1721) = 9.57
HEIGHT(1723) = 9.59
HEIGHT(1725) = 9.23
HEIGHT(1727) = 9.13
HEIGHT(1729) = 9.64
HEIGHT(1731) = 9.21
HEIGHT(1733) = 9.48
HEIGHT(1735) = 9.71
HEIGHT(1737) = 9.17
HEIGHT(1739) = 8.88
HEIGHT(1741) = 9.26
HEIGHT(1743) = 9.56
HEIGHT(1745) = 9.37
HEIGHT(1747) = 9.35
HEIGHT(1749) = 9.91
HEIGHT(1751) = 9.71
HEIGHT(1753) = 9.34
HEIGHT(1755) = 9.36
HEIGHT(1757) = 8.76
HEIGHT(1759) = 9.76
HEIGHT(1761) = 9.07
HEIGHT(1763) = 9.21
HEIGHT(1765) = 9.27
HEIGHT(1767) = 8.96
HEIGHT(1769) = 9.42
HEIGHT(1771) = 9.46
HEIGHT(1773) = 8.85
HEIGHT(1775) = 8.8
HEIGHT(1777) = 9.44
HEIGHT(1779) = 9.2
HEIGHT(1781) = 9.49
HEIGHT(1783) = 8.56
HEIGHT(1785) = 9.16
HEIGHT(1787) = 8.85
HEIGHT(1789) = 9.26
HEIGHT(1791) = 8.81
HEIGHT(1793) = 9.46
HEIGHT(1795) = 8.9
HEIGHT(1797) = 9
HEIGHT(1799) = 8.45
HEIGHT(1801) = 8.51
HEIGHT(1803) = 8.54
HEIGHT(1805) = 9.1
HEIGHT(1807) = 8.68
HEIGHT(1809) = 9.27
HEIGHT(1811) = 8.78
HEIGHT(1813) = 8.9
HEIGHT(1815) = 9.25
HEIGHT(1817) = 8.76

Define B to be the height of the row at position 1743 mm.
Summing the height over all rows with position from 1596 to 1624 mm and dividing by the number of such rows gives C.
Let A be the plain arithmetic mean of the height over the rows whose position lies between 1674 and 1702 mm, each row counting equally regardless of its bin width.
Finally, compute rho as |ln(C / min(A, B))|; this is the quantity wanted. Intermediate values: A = 9.8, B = 9.56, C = 9.712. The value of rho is 0.02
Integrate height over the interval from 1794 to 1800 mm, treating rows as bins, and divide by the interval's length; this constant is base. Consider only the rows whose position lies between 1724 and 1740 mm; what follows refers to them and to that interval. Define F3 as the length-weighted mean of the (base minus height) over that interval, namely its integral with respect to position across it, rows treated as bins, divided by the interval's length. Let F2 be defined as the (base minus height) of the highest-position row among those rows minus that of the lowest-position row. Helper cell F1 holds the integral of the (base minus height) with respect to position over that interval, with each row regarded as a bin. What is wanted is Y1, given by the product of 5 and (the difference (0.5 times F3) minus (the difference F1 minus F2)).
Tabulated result 42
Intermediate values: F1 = -8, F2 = 0.35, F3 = -0.5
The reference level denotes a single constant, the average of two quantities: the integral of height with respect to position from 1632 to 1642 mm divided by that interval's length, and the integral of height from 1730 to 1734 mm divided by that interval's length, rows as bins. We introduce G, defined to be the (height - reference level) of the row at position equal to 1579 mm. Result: 1.4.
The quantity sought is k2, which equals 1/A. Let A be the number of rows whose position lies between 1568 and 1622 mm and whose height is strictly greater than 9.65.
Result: 0.04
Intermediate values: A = 23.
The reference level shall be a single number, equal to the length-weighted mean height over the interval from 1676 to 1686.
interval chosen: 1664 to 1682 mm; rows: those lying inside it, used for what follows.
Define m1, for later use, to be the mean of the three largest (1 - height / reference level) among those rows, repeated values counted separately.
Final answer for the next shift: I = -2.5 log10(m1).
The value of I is 4.00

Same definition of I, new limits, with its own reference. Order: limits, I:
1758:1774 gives 2.03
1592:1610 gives 2.62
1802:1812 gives 1.85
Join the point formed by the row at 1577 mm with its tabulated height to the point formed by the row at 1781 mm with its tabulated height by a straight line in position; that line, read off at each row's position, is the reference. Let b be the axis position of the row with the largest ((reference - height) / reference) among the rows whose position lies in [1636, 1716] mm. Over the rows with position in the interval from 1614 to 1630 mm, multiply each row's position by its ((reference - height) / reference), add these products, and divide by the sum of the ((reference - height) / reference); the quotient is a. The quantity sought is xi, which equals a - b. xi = -73.8 mm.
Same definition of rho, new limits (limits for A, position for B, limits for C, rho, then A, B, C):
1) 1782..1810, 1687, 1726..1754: 0.06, 8.9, 10.7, 9.409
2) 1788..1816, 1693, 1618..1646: 0.25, 8.9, 7.27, 9.330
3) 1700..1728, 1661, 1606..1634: 0.00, 9.6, 9.73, 9.636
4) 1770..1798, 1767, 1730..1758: 0.04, 9.1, 8.96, 9.362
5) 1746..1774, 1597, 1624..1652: 0.00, 9.3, 10.3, 9.281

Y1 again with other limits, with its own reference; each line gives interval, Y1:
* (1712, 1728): 62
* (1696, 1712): 60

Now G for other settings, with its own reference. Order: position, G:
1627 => 0.5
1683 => 1.3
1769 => 0.2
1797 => -0.2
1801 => -0.7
